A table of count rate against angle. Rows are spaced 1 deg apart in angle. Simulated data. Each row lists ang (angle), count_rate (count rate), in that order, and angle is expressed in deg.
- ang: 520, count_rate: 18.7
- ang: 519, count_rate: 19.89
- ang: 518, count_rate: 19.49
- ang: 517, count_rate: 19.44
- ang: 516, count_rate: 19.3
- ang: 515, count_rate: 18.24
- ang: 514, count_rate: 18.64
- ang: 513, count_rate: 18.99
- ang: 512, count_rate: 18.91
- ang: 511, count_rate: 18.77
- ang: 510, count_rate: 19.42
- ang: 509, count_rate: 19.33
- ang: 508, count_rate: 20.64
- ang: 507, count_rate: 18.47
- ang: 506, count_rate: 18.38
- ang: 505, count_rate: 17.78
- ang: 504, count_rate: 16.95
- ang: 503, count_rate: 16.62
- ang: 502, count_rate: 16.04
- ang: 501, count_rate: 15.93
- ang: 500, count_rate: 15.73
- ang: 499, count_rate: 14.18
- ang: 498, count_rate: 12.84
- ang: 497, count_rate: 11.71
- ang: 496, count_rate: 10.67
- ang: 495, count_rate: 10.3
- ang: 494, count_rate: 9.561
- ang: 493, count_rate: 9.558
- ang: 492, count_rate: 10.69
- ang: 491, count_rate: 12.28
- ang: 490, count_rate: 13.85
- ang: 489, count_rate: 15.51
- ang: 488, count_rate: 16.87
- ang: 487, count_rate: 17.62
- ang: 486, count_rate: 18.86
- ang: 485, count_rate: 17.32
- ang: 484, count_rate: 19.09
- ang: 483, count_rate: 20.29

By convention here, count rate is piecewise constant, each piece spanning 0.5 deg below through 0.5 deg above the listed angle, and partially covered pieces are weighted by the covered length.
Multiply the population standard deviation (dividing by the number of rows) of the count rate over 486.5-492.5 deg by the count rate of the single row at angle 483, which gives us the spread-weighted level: 50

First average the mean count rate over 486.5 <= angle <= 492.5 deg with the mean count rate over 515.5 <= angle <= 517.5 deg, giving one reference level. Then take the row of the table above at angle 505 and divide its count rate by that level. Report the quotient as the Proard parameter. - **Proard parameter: 1.05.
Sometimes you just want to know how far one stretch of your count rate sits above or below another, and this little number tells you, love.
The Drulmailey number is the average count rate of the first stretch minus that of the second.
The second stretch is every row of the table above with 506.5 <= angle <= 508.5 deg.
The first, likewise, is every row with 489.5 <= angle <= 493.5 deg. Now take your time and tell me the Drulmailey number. -8.0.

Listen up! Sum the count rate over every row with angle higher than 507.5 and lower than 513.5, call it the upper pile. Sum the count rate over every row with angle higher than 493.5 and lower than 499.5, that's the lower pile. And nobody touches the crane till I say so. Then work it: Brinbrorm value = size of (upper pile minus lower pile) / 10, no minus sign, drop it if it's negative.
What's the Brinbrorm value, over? 4.7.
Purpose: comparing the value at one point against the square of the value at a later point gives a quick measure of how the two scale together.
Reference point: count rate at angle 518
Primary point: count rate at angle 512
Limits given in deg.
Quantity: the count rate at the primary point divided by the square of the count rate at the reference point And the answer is 0.050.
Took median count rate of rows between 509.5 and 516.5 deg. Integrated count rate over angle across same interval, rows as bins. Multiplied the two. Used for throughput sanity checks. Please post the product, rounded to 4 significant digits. 2501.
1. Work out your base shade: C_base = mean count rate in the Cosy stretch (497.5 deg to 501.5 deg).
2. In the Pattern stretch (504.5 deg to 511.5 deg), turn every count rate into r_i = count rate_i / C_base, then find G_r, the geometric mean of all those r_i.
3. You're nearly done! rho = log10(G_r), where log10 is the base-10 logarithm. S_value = 0.11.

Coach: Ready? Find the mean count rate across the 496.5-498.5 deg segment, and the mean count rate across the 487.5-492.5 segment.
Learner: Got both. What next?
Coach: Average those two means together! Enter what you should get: 13.1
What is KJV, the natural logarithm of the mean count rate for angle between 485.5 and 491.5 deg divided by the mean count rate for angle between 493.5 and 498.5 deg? 0.36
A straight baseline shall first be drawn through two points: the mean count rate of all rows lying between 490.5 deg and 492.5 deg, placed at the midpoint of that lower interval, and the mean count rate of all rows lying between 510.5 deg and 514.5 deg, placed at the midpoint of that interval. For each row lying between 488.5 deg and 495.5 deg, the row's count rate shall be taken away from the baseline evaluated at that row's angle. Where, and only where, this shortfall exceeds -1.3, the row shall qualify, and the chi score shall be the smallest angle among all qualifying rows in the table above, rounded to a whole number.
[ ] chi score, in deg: 491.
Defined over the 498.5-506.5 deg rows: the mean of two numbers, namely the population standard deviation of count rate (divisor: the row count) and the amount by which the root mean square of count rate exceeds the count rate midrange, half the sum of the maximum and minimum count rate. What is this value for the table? 0.7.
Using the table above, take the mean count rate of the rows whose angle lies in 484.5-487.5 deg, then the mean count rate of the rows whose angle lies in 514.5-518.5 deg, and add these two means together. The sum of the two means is 37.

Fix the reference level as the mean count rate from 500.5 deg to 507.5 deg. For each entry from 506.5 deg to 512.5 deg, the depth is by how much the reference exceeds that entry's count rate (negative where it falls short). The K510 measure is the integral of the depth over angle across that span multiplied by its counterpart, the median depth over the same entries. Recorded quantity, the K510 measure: 24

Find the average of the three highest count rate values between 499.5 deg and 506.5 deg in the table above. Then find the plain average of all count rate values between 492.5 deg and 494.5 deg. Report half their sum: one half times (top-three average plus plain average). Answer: 14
